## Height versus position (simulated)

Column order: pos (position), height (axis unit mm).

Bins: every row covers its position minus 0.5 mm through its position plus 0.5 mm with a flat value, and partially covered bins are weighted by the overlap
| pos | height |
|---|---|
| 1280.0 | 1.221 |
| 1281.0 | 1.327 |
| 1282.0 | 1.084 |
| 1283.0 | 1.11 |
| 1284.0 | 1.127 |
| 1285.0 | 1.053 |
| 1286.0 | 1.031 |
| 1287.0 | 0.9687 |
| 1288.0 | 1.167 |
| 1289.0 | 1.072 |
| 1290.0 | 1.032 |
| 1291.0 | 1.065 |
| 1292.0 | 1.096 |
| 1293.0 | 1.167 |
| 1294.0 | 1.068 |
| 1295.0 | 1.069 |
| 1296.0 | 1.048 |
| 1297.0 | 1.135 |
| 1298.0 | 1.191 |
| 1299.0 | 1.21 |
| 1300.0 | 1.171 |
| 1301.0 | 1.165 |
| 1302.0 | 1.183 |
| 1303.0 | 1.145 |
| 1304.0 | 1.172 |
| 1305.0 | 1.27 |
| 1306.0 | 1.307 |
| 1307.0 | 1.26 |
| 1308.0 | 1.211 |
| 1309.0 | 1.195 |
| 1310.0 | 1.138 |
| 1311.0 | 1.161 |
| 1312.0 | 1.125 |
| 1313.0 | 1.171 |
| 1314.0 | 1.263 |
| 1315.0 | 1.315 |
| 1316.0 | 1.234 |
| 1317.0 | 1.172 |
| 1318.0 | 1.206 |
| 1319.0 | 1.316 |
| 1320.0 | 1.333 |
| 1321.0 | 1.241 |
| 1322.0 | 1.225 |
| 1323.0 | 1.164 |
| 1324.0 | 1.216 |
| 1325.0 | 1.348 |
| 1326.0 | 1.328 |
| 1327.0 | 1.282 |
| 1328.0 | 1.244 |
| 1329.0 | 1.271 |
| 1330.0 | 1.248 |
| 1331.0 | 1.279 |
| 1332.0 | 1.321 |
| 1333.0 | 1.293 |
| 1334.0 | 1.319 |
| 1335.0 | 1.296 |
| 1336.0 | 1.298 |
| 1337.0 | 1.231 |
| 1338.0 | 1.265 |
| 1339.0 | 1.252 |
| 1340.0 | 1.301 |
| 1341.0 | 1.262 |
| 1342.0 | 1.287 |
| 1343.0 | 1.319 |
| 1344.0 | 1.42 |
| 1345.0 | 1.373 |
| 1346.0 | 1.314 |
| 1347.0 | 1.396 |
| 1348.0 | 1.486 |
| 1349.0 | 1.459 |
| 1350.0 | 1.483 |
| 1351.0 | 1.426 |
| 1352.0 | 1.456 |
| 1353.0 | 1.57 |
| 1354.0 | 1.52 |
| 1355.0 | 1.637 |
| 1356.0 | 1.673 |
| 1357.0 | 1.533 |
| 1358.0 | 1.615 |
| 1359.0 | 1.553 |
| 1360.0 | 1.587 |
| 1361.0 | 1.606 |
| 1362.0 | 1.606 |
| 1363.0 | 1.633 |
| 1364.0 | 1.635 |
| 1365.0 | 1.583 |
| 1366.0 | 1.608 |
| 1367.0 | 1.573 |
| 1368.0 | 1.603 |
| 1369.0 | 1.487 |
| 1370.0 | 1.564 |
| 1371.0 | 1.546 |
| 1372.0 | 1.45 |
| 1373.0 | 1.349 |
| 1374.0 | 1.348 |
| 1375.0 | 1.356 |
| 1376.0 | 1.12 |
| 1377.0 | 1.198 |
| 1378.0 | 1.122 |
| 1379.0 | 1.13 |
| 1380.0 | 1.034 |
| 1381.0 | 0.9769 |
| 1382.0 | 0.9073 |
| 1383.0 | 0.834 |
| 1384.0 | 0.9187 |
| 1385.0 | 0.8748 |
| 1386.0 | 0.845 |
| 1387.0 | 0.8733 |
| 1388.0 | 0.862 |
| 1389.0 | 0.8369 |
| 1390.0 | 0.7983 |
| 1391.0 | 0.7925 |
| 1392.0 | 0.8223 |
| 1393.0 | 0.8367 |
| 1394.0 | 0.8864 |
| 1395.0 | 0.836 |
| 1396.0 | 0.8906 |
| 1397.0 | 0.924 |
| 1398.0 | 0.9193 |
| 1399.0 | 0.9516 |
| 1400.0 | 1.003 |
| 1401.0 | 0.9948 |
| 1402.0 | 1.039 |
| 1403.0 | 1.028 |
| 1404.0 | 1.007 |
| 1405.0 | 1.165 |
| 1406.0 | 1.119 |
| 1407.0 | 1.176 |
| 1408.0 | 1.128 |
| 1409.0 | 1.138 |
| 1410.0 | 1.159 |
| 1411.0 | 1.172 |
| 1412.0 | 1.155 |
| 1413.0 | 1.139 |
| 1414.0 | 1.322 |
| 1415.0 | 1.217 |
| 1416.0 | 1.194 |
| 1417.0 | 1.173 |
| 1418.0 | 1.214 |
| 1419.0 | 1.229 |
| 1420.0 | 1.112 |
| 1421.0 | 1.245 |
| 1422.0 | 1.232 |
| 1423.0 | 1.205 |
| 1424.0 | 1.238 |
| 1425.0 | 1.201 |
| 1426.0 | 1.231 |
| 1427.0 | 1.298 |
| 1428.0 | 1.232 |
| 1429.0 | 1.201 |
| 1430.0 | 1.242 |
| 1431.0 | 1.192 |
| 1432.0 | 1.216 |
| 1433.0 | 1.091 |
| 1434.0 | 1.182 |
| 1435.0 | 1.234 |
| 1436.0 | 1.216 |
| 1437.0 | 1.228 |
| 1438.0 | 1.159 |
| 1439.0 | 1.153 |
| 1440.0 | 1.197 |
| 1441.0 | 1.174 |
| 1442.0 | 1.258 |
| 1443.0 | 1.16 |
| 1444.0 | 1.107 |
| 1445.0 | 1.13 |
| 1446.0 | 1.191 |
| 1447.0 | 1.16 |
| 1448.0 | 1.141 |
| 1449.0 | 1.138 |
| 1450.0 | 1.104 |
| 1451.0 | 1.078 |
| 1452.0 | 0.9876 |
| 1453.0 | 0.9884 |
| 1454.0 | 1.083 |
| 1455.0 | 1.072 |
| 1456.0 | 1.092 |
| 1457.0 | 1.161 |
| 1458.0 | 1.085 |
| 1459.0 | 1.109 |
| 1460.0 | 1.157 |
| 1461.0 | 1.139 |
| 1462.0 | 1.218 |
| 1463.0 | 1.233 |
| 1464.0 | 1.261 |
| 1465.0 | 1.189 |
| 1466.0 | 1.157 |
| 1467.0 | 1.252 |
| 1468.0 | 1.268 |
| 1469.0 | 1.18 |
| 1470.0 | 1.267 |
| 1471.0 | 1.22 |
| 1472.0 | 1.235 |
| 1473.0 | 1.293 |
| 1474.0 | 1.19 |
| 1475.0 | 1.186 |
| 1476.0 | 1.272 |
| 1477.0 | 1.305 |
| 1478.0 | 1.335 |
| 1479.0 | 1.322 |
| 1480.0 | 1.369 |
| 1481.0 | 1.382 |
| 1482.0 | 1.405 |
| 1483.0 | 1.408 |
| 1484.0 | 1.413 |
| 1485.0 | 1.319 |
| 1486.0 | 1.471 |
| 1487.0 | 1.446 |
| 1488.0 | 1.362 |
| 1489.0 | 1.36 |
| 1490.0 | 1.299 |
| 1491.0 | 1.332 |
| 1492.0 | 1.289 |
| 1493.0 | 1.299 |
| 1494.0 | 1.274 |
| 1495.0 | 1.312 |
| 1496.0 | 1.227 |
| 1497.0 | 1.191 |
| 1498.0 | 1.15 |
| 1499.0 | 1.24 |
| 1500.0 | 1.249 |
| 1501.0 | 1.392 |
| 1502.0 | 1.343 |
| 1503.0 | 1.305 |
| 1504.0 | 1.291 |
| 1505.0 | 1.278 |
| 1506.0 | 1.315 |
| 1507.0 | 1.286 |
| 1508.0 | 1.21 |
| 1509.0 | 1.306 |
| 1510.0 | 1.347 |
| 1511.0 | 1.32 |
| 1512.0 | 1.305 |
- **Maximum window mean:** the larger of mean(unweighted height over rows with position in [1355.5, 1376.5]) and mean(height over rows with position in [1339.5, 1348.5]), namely 1.53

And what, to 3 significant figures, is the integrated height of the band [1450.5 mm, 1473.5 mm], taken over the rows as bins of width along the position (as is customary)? 26.7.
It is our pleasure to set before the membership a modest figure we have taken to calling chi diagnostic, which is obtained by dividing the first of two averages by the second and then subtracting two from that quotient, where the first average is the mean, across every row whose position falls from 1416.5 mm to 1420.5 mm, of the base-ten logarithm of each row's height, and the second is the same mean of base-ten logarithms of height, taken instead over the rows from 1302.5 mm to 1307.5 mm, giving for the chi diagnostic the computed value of -1.19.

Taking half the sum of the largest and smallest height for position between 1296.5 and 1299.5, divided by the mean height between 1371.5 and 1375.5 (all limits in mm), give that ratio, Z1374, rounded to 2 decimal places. 0.85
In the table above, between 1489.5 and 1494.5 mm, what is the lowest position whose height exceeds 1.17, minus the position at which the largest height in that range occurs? -1 mm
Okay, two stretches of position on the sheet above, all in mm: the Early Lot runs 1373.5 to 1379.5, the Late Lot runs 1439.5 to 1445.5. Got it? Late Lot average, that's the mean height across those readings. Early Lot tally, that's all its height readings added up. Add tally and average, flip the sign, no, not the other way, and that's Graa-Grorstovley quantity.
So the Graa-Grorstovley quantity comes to -8.4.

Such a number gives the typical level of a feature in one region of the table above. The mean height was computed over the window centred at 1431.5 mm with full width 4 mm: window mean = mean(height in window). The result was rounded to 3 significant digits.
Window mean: 1.19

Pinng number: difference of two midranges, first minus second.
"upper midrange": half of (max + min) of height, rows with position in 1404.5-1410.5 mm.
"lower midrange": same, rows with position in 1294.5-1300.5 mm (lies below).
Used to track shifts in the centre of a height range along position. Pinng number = 0.02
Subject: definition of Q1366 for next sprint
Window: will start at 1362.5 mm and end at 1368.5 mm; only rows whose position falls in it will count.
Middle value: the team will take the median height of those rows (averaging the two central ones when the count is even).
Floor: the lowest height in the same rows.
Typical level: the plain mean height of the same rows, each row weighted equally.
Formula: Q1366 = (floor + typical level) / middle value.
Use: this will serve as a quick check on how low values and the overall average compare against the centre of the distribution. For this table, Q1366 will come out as 1.98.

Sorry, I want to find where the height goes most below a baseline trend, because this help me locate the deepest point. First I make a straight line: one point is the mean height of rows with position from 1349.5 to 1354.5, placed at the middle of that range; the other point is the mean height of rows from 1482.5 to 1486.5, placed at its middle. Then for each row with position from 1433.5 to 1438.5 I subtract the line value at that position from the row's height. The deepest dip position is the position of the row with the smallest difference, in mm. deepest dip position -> 1438.0 mm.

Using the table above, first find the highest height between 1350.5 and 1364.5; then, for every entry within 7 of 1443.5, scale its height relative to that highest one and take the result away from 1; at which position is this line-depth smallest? 1442.0 mm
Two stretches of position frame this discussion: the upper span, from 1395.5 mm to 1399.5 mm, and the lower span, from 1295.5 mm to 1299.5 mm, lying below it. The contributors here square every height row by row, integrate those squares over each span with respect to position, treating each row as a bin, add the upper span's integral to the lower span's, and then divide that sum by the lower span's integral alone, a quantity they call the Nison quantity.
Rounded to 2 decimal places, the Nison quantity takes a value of 1.64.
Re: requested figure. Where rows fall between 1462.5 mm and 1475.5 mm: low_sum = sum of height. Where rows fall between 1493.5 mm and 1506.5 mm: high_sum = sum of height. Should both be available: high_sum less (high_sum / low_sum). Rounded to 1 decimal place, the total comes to 15.5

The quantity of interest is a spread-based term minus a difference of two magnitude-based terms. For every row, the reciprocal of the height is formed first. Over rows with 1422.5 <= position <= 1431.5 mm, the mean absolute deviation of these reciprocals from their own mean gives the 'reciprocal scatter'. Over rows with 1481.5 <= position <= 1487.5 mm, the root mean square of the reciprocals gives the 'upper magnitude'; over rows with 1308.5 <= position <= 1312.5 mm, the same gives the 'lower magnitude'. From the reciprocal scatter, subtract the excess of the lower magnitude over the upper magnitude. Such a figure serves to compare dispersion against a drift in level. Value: -0.14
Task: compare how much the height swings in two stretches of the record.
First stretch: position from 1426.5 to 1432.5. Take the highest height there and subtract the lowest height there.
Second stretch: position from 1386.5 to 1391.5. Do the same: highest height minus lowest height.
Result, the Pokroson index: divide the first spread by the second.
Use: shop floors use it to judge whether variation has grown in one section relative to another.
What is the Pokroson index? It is 1.3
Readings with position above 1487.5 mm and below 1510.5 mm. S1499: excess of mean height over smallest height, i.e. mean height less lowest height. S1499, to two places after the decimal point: 0.14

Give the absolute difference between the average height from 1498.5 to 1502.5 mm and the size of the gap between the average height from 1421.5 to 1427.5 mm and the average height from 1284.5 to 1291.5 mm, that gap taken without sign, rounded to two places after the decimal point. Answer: 1.13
